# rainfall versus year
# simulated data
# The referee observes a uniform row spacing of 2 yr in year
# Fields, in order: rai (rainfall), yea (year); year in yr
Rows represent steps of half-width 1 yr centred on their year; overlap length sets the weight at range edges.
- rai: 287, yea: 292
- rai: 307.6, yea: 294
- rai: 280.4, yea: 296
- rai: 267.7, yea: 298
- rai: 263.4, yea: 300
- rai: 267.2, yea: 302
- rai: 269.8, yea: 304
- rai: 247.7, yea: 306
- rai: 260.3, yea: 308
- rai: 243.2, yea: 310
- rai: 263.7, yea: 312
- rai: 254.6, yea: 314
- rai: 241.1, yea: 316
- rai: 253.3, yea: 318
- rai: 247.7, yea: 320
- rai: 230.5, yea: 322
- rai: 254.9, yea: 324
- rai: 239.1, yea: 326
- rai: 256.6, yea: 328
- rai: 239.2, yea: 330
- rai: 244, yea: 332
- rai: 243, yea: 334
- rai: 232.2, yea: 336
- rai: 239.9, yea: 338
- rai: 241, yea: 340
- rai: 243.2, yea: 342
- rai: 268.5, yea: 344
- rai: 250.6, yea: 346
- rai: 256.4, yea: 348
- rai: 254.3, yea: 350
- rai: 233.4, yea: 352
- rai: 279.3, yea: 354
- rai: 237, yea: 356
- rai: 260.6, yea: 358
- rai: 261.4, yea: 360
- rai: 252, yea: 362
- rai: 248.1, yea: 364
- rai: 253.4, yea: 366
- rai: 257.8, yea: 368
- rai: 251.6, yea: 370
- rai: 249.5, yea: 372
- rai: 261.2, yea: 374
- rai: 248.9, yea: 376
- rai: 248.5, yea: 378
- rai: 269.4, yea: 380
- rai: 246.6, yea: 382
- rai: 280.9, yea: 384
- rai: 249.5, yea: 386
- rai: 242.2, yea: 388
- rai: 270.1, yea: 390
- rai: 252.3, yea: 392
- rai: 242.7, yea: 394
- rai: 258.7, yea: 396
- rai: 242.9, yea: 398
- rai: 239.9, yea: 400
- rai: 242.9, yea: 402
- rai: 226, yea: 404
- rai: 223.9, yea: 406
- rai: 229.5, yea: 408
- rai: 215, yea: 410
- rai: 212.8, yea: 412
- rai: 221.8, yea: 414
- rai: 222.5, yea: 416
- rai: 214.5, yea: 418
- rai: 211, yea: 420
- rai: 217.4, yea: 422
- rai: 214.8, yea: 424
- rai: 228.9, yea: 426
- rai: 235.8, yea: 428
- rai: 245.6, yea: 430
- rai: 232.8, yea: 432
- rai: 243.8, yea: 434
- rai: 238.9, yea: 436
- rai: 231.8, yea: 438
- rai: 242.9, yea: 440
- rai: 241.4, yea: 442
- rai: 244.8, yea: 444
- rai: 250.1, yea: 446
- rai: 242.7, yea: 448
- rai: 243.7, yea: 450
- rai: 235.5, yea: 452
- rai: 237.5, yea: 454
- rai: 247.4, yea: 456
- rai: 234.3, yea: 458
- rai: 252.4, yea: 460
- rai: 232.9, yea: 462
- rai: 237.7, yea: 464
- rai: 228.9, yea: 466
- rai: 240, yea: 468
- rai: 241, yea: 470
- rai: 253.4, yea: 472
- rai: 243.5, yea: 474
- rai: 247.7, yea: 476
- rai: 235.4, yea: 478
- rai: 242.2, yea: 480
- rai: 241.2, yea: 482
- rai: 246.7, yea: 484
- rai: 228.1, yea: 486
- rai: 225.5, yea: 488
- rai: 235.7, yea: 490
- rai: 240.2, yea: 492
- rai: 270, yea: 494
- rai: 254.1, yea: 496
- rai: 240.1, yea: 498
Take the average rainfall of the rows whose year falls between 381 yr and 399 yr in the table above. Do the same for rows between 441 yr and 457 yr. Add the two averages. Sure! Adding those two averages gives 497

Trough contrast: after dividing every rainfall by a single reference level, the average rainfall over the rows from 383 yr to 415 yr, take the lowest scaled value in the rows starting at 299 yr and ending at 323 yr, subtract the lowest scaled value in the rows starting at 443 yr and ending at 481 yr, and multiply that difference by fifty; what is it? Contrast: 0.3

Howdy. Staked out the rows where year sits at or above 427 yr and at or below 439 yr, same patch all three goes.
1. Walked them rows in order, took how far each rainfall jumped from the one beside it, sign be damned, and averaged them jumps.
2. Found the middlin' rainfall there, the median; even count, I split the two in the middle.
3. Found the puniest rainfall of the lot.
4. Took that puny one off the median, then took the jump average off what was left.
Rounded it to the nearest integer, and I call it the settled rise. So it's -4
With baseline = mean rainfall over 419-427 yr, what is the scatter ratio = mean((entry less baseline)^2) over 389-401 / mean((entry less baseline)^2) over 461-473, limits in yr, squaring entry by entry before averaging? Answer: 2.4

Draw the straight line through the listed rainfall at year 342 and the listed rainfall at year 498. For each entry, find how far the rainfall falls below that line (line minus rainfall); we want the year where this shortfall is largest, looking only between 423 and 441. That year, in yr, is 424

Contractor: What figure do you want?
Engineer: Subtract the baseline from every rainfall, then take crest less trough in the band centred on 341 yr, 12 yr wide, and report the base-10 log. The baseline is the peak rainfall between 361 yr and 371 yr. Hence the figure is 1.6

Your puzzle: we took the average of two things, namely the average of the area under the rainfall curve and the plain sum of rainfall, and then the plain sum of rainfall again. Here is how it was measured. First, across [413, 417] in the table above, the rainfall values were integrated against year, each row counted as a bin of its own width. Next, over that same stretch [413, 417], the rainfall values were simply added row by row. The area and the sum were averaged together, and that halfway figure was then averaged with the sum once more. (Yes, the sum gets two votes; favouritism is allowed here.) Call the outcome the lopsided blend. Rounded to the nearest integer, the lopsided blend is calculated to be 555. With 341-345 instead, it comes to 640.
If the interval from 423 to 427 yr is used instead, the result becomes 555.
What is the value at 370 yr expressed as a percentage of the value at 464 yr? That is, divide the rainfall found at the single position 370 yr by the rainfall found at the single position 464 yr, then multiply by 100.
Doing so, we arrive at 106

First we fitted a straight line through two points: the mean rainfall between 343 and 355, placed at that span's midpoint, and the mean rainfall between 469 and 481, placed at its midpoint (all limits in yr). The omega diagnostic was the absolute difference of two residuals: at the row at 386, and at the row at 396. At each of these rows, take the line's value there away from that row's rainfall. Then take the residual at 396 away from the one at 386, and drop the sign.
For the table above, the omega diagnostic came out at 10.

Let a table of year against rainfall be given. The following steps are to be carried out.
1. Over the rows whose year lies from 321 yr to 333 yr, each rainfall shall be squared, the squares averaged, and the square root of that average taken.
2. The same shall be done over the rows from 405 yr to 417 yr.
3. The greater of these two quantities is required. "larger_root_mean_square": 244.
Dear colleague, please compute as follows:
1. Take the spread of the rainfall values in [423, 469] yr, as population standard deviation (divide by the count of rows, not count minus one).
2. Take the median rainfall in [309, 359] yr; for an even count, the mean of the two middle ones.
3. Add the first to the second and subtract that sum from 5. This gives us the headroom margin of -247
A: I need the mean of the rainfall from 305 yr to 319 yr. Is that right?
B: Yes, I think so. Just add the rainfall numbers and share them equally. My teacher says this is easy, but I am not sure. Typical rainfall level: 252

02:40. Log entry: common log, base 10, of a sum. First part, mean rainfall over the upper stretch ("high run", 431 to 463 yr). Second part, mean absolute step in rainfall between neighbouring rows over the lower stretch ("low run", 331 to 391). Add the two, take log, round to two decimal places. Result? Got 2.41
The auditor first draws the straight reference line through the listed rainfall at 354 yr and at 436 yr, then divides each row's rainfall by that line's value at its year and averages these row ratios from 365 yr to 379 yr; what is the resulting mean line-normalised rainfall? 0.94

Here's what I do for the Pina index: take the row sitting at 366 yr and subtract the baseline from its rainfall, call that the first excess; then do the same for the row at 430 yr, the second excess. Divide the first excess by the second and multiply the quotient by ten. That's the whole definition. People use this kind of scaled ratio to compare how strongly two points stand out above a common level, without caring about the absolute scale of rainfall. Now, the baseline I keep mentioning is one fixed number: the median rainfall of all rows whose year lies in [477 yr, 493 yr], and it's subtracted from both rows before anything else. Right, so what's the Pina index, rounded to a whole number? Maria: 20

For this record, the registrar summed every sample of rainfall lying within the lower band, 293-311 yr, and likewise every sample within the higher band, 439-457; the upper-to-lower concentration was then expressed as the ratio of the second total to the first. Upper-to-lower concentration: 0.91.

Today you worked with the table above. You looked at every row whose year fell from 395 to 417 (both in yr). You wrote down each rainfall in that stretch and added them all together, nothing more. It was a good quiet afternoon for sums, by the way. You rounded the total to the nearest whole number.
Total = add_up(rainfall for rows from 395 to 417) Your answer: 2536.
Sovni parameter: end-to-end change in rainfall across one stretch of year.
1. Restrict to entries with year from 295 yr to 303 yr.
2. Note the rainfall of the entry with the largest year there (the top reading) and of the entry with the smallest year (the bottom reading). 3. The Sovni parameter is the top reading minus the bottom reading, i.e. -13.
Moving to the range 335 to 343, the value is 11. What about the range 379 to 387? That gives -20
